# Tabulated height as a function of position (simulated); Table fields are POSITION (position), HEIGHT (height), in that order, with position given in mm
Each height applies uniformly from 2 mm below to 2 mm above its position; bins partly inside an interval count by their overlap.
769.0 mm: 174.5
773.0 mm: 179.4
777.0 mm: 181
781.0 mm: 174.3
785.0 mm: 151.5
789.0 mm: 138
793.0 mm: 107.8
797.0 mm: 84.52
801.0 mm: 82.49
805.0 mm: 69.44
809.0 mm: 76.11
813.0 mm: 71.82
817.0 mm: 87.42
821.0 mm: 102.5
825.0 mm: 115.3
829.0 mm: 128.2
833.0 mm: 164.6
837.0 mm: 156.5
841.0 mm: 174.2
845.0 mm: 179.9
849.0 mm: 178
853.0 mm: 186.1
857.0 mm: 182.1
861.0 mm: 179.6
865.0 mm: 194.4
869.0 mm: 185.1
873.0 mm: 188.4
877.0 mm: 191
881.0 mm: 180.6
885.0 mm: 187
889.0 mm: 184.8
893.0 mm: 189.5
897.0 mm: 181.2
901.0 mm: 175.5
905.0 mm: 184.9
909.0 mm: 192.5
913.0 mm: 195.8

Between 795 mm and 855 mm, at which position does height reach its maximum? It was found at 853.0 mm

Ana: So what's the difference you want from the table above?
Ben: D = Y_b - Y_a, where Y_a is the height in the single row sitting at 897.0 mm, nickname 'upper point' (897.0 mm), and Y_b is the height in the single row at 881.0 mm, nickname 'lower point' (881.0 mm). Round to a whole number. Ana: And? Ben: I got -1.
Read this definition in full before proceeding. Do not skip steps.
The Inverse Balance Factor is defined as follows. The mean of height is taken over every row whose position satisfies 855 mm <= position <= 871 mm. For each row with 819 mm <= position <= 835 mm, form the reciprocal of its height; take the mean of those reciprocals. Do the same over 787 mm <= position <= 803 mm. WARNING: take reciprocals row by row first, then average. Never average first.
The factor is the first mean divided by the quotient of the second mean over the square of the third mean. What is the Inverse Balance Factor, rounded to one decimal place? 2.3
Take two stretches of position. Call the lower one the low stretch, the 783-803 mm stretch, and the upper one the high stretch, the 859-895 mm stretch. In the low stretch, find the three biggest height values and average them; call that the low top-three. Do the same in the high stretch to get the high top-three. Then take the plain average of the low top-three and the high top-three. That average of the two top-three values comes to 162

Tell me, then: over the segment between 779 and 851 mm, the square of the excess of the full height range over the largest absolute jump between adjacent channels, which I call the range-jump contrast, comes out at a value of 5485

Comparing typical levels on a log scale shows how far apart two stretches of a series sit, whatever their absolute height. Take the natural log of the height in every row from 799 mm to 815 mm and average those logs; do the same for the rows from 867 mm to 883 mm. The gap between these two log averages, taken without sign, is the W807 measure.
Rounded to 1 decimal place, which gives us 0.9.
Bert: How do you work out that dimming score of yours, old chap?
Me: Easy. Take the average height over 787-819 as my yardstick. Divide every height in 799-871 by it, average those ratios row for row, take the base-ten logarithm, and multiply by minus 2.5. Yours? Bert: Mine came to -0.5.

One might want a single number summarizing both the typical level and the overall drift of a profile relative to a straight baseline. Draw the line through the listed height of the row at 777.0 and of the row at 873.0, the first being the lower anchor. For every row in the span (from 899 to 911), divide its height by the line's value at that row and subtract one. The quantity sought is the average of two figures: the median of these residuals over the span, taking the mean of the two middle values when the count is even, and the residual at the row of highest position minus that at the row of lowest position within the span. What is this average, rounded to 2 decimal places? 0.03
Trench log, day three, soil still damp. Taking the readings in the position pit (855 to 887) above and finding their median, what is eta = 186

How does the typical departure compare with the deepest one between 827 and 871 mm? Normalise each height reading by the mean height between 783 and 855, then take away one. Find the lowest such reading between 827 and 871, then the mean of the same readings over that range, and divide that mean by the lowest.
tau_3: 16.3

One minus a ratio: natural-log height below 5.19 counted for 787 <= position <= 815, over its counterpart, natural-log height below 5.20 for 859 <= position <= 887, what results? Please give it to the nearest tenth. -2.5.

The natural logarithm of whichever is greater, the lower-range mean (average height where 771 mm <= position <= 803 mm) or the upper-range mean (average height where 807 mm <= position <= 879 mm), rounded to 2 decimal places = 5.03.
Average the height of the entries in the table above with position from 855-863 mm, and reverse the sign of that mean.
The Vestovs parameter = -181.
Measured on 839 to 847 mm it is -177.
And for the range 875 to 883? -186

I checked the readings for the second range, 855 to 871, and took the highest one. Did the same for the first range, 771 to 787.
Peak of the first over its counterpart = 0.93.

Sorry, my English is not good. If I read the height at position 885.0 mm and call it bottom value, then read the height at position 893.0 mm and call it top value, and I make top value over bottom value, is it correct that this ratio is 1.01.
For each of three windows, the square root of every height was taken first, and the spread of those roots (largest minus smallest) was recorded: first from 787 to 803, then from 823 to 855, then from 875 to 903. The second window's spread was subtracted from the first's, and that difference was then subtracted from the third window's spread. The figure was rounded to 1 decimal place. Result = 0.8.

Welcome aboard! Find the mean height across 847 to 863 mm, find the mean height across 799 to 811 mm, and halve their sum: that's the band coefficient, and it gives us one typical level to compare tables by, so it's 129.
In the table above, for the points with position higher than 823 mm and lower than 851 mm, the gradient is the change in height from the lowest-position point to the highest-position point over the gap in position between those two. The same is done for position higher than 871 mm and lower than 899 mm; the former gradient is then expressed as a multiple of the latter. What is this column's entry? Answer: -9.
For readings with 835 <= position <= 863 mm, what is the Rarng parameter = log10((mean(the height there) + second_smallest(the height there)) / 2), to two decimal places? 2.24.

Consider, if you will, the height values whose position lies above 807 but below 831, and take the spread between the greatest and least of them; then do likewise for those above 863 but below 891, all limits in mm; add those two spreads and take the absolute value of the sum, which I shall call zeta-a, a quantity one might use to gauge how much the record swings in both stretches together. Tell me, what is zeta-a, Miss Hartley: 70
